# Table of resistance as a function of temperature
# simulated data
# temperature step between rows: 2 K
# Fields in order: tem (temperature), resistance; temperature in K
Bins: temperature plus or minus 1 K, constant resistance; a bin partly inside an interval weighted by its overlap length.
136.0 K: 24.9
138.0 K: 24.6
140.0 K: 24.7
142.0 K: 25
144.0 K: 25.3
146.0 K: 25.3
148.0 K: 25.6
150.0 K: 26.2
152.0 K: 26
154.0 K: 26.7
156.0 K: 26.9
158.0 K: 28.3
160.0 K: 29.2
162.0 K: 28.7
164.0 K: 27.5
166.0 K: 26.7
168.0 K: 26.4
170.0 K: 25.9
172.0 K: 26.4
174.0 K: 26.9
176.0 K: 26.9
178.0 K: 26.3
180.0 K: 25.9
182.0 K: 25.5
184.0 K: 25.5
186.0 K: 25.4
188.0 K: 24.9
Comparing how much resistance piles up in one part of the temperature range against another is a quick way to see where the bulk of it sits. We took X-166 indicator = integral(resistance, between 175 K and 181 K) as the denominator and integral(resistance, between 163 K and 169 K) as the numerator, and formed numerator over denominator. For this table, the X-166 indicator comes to 1.019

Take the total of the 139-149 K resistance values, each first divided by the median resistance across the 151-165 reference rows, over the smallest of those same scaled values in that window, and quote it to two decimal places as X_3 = 5.10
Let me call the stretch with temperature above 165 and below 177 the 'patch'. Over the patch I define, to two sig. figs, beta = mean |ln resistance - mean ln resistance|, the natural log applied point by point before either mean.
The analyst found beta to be 0.011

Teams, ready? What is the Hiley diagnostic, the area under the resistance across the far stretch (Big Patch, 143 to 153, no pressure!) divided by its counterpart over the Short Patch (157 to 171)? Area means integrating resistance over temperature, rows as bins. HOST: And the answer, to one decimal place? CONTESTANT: 0.7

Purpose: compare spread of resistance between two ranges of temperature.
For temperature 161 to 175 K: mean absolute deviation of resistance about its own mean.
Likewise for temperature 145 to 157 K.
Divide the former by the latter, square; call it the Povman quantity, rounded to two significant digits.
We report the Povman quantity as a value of 1.9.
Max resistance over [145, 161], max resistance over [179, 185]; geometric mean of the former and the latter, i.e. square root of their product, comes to 27.5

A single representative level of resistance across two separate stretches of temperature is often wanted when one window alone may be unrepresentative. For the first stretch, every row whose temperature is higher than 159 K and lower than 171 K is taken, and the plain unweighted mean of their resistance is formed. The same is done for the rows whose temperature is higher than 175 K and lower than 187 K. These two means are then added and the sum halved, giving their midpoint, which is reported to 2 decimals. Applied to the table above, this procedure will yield 26.66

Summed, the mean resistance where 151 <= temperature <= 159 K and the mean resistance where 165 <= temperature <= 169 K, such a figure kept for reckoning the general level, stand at 53.5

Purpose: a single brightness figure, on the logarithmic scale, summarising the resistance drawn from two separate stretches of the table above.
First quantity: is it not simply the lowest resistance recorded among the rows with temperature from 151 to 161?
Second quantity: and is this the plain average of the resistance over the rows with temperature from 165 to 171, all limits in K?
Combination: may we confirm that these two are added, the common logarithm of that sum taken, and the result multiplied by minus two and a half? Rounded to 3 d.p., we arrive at -4.297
